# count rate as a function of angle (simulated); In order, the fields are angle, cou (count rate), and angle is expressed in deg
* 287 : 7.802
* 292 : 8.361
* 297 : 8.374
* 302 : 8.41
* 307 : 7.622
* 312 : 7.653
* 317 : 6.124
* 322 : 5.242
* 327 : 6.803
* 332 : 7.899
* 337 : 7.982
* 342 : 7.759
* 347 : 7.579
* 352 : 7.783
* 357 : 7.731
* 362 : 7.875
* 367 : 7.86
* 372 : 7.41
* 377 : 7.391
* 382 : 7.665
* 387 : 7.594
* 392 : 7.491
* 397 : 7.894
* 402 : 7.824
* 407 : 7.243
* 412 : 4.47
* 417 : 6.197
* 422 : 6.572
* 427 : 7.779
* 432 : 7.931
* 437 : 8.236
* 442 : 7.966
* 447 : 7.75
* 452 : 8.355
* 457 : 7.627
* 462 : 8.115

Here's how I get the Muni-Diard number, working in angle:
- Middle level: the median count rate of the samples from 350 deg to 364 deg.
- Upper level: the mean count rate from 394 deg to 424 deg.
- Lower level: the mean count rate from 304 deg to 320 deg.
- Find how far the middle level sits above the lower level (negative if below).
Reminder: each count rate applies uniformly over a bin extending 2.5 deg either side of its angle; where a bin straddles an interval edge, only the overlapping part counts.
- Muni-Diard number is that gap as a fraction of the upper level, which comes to 0.10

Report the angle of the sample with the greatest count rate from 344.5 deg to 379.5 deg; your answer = 362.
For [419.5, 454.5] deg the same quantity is 452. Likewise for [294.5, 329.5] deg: 302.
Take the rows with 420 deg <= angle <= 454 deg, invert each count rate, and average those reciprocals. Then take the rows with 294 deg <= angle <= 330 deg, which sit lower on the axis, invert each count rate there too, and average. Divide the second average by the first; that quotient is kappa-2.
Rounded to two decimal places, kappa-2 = 1.11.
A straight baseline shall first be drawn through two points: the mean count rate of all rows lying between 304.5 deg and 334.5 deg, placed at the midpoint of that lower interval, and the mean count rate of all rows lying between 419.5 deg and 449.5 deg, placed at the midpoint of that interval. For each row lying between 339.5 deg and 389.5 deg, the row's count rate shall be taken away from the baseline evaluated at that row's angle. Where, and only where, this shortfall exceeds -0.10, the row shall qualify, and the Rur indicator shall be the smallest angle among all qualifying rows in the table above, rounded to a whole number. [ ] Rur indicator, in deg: 377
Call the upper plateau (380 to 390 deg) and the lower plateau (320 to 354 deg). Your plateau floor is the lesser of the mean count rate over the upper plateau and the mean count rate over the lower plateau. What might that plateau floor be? 7.3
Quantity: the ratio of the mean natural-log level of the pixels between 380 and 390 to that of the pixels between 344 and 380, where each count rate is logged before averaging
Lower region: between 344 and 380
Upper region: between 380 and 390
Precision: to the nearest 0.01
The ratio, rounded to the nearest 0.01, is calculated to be 1.00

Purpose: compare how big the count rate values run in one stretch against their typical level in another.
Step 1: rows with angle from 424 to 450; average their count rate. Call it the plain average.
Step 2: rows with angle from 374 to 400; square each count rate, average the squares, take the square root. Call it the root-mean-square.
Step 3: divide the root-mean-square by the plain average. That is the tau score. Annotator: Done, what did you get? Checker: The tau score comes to 0.96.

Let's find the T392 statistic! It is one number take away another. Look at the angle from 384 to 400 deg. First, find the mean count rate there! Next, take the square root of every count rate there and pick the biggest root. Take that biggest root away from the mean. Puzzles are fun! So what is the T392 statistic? 4.9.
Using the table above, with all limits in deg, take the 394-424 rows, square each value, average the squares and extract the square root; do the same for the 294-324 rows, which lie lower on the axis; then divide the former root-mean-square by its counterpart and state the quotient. 0.928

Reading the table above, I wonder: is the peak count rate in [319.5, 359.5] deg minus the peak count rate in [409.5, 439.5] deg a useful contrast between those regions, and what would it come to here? -0.25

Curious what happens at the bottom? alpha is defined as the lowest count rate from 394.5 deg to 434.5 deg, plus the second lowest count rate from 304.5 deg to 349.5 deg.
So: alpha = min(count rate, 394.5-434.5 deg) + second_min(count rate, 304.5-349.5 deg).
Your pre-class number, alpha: 10.59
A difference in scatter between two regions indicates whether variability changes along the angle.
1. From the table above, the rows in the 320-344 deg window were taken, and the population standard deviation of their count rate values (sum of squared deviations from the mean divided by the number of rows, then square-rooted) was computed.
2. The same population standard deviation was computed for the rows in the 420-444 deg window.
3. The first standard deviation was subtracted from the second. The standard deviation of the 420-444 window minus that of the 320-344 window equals -0.46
